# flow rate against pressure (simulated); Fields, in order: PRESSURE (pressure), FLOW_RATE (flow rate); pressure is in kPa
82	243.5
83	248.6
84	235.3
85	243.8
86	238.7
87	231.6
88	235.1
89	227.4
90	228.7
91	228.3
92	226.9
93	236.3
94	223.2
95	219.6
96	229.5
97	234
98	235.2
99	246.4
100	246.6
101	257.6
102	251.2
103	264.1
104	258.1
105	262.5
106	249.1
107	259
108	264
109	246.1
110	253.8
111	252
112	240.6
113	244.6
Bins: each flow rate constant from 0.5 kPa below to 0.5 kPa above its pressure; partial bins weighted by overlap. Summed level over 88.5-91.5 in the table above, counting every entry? 684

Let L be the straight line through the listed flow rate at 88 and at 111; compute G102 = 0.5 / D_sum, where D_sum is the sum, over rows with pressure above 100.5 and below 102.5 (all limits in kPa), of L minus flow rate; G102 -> -0.027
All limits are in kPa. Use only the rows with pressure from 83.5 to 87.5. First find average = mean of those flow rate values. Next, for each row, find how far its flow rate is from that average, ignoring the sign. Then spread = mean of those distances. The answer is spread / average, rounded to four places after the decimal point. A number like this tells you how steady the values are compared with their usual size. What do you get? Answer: 0.0164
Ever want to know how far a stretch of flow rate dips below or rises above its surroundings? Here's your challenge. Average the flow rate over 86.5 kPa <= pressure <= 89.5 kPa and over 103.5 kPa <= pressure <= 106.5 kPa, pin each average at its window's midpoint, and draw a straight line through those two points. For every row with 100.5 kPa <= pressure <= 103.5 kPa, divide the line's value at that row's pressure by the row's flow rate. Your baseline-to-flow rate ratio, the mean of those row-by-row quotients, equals 0.98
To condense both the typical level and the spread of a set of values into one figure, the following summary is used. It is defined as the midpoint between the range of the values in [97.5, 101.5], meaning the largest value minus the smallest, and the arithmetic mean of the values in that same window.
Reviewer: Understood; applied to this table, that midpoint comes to 134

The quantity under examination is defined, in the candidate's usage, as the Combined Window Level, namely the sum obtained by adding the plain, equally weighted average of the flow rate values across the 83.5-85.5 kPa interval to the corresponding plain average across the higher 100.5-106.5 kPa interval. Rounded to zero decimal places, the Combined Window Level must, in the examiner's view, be 497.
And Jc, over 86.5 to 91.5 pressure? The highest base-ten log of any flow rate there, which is 2.37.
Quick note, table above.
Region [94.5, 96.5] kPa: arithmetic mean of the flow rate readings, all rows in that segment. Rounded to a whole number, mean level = 225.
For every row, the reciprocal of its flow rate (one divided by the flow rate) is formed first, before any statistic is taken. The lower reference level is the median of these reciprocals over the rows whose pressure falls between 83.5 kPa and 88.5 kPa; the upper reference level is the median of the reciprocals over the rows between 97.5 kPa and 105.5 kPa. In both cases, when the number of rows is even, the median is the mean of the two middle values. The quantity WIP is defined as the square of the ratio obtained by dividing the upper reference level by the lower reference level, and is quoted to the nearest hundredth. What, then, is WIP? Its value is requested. 0.86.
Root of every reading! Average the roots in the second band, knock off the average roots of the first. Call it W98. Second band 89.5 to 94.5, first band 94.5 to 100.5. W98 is -0.2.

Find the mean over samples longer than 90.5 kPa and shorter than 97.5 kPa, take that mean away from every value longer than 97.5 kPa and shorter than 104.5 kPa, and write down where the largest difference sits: 103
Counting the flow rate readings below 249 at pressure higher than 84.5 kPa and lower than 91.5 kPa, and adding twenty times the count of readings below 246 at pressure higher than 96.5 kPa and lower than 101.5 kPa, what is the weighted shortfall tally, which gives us 47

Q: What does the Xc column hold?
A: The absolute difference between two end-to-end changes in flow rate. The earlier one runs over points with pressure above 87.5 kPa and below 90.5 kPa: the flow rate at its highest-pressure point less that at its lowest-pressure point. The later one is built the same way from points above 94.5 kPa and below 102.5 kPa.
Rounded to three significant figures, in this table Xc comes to 38.0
